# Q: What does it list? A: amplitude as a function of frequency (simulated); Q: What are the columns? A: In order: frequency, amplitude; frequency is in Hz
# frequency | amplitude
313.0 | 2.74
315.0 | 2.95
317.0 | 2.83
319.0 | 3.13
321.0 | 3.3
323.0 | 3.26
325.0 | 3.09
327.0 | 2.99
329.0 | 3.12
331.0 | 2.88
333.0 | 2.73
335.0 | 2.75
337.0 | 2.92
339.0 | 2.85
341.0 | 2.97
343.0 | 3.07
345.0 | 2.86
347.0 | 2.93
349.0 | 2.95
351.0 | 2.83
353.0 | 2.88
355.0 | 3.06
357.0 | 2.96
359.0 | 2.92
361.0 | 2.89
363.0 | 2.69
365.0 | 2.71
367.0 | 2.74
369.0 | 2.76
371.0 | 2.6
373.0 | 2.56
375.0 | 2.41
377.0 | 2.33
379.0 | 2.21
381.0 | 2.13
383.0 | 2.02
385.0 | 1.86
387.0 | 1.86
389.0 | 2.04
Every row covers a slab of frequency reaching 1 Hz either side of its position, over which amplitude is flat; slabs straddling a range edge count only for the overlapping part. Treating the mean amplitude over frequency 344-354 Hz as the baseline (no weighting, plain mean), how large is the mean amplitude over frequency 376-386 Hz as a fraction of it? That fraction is 0.73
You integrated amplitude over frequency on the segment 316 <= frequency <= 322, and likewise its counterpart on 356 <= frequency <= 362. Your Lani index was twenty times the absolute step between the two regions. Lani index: 20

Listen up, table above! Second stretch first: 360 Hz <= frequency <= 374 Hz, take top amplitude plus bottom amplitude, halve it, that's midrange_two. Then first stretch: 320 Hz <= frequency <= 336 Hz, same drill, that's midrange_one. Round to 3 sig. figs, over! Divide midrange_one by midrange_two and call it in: 1.11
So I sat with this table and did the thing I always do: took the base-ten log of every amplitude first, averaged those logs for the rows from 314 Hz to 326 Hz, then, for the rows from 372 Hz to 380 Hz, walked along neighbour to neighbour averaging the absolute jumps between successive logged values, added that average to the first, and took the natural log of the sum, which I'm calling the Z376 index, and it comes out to -0.67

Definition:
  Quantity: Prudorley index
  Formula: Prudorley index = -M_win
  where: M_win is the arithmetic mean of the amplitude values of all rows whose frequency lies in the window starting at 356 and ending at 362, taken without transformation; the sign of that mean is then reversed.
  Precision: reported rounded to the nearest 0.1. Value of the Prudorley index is -2.9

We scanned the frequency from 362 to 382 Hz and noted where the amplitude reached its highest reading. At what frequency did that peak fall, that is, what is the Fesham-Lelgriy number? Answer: 369.0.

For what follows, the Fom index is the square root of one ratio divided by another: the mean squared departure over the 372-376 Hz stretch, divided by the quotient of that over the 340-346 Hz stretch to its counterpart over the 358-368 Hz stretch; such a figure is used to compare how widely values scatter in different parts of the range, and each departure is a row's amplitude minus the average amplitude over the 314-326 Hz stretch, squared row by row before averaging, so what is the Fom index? 1.3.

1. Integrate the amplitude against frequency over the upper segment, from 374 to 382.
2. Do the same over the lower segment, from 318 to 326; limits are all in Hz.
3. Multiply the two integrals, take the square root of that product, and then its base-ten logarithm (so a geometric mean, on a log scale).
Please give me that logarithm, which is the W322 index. 1.33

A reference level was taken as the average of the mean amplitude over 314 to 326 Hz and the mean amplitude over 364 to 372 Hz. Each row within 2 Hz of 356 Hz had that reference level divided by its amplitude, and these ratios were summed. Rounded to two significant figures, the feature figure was 1.9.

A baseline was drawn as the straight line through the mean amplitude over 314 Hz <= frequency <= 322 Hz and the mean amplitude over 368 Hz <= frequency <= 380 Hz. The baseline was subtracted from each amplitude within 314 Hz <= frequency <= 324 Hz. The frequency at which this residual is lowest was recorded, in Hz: 317.0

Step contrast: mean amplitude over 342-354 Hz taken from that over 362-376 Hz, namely -0.28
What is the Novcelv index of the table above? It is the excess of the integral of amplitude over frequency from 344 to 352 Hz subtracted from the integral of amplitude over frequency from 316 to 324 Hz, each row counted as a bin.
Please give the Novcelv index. 1.9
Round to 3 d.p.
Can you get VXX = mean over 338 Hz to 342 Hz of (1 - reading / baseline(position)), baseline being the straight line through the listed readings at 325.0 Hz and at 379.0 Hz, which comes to -0.023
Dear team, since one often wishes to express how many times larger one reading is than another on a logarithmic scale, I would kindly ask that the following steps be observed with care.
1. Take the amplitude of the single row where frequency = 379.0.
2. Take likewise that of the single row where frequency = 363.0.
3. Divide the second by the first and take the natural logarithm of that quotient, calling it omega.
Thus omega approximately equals 0.20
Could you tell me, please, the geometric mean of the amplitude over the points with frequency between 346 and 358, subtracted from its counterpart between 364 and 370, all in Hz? -0.2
